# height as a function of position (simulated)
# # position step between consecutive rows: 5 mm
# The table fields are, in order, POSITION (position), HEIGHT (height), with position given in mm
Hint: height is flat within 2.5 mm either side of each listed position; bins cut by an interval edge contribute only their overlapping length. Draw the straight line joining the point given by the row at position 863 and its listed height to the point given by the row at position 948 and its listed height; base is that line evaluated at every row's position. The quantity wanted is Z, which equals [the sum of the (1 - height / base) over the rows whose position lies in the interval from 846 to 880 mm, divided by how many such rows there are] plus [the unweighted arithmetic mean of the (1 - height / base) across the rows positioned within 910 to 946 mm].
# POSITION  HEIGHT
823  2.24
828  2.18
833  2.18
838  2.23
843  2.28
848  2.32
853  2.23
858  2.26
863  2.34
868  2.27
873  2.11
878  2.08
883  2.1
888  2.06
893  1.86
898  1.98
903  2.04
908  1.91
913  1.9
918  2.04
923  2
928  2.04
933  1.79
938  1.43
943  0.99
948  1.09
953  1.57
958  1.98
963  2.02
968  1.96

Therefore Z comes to -0.20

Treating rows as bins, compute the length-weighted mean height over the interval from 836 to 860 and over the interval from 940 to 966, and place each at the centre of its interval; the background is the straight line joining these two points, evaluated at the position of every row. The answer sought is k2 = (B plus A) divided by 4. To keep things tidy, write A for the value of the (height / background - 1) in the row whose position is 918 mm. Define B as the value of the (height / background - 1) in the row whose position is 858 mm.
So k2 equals 0.04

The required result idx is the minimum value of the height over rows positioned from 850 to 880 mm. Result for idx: 2.08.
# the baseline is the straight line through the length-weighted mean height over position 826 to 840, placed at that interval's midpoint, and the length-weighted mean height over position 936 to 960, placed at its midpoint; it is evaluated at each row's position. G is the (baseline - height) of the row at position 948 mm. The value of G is 0.31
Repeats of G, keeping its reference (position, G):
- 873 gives -0.19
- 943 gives 0.44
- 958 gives -0.65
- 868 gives -0.32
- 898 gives -0.23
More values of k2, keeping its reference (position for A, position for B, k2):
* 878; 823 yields -0.02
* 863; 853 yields 0.02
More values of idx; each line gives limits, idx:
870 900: 1.86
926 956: 0.99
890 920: 1.86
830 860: 2.18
